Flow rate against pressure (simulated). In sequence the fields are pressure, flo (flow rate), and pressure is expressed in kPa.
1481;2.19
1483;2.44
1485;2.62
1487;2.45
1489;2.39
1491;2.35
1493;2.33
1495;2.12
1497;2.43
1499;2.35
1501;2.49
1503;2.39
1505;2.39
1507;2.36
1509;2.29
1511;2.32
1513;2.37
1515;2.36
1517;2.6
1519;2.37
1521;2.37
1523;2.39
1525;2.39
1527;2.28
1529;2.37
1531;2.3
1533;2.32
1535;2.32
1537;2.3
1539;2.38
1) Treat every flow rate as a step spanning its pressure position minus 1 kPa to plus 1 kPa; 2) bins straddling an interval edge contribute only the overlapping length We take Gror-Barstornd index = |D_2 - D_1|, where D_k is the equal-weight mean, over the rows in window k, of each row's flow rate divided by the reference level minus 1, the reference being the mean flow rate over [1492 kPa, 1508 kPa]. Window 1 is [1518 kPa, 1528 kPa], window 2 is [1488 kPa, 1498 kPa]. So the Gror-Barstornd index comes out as 0.015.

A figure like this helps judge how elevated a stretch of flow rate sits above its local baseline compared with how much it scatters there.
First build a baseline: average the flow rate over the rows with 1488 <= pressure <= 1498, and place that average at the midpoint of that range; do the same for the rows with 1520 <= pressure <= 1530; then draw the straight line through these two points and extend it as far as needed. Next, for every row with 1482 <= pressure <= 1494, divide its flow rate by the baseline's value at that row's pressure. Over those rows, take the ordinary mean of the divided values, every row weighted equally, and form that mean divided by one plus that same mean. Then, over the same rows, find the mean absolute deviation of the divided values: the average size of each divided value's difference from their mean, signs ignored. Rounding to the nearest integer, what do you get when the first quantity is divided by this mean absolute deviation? 15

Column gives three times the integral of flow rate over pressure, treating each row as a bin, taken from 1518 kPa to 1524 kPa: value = 42.8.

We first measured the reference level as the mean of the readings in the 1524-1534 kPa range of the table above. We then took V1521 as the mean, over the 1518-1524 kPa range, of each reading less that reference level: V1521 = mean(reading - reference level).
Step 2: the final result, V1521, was 0.04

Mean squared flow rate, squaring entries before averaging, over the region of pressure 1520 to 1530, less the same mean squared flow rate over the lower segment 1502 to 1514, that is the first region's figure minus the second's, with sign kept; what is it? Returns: 0.03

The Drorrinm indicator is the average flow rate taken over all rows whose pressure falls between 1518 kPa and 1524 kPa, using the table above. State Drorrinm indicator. 2.38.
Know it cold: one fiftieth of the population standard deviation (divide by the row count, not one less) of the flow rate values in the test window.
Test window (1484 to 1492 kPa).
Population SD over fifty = 0.0021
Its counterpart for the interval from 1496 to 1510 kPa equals 0.0012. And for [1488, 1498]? 0.0022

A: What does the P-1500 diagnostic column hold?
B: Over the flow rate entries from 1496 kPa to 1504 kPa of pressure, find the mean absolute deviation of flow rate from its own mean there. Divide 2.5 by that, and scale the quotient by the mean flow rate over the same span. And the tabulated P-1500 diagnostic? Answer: 134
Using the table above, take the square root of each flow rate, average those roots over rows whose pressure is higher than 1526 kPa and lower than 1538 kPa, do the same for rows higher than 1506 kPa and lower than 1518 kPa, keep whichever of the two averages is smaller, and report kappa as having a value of 1.52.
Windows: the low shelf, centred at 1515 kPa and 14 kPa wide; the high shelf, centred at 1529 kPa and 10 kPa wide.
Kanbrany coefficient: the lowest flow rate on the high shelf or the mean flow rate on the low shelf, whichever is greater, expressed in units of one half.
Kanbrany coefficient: 4.77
